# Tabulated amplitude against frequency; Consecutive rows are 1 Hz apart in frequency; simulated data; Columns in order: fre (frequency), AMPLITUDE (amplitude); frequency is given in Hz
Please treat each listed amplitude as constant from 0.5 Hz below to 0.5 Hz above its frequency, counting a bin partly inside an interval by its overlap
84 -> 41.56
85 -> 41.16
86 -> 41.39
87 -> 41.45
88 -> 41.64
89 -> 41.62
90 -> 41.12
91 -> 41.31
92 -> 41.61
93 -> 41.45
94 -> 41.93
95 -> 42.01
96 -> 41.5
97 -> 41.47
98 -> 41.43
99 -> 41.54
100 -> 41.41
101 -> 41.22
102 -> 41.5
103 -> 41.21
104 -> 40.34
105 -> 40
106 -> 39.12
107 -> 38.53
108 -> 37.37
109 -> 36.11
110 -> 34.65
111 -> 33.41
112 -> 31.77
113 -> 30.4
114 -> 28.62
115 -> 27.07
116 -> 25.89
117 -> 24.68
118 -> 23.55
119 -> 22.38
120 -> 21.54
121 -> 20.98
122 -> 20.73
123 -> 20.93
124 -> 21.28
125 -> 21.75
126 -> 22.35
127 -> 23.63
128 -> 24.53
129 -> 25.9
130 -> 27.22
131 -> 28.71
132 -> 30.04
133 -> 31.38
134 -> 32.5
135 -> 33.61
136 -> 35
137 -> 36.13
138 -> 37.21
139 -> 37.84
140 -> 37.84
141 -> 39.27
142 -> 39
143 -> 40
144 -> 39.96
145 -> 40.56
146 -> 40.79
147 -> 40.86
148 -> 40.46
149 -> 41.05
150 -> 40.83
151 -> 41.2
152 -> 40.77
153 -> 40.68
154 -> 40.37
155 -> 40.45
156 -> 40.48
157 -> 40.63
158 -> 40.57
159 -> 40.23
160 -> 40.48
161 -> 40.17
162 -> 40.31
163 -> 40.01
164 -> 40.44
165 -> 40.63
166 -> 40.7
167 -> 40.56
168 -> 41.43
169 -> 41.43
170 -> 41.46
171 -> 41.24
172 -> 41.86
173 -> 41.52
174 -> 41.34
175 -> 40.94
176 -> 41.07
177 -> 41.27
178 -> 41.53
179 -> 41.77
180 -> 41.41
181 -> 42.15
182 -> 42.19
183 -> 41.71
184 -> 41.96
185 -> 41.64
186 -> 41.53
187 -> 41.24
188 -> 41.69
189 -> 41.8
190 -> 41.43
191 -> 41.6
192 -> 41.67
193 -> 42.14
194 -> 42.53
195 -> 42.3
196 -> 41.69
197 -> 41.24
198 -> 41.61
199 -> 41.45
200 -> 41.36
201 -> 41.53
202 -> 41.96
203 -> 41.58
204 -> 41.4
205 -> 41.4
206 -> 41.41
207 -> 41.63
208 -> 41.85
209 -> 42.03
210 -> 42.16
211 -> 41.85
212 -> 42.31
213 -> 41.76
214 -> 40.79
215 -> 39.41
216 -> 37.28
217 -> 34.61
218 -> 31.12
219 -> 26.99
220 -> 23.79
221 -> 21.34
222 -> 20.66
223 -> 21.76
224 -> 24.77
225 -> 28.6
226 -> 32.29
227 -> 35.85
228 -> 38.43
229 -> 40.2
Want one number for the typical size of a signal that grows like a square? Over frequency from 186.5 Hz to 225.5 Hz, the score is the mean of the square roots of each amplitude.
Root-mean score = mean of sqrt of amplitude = 6.12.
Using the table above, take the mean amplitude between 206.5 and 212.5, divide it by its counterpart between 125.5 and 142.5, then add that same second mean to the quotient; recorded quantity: 33.2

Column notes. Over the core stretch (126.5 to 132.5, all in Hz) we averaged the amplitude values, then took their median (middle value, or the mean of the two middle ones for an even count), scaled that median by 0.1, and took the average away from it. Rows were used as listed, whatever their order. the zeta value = -24.0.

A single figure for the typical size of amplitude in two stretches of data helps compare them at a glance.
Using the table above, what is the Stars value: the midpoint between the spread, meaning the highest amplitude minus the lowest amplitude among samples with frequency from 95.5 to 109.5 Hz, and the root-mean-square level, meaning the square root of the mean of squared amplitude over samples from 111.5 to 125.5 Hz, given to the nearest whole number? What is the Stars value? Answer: 15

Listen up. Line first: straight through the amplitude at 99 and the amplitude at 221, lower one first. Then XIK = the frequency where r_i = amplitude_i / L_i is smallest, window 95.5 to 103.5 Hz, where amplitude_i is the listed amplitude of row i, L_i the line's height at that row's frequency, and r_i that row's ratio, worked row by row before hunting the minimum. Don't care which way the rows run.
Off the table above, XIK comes 96 Hz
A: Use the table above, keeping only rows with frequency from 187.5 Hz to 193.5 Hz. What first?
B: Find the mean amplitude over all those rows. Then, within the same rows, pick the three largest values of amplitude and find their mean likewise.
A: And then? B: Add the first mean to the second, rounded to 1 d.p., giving 83.6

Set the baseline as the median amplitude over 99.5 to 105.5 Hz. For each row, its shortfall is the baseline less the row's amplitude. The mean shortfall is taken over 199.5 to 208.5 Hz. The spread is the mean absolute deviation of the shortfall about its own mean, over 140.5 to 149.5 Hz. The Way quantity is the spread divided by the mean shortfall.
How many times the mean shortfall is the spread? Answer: -1.7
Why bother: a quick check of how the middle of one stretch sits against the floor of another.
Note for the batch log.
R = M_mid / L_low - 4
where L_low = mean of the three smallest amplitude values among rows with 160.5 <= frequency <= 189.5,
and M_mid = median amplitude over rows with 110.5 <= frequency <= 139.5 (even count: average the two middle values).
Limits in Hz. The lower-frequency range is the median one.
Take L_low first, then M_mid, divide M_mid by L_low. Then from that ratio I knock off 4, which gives -3.33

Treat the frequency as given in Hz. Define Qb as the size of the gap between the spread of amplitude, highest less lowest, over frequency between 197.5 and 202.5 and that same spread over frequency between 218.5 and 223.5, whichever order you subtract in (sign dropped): 5.7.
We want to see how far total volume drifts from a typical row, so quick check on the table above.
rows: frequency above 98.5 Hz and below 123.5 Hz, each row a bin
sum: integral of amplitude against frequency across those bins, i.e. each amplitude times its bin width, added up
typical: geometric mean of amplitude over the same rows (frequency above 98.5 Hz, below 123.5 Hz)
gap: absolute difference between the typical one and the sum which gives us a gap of 774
